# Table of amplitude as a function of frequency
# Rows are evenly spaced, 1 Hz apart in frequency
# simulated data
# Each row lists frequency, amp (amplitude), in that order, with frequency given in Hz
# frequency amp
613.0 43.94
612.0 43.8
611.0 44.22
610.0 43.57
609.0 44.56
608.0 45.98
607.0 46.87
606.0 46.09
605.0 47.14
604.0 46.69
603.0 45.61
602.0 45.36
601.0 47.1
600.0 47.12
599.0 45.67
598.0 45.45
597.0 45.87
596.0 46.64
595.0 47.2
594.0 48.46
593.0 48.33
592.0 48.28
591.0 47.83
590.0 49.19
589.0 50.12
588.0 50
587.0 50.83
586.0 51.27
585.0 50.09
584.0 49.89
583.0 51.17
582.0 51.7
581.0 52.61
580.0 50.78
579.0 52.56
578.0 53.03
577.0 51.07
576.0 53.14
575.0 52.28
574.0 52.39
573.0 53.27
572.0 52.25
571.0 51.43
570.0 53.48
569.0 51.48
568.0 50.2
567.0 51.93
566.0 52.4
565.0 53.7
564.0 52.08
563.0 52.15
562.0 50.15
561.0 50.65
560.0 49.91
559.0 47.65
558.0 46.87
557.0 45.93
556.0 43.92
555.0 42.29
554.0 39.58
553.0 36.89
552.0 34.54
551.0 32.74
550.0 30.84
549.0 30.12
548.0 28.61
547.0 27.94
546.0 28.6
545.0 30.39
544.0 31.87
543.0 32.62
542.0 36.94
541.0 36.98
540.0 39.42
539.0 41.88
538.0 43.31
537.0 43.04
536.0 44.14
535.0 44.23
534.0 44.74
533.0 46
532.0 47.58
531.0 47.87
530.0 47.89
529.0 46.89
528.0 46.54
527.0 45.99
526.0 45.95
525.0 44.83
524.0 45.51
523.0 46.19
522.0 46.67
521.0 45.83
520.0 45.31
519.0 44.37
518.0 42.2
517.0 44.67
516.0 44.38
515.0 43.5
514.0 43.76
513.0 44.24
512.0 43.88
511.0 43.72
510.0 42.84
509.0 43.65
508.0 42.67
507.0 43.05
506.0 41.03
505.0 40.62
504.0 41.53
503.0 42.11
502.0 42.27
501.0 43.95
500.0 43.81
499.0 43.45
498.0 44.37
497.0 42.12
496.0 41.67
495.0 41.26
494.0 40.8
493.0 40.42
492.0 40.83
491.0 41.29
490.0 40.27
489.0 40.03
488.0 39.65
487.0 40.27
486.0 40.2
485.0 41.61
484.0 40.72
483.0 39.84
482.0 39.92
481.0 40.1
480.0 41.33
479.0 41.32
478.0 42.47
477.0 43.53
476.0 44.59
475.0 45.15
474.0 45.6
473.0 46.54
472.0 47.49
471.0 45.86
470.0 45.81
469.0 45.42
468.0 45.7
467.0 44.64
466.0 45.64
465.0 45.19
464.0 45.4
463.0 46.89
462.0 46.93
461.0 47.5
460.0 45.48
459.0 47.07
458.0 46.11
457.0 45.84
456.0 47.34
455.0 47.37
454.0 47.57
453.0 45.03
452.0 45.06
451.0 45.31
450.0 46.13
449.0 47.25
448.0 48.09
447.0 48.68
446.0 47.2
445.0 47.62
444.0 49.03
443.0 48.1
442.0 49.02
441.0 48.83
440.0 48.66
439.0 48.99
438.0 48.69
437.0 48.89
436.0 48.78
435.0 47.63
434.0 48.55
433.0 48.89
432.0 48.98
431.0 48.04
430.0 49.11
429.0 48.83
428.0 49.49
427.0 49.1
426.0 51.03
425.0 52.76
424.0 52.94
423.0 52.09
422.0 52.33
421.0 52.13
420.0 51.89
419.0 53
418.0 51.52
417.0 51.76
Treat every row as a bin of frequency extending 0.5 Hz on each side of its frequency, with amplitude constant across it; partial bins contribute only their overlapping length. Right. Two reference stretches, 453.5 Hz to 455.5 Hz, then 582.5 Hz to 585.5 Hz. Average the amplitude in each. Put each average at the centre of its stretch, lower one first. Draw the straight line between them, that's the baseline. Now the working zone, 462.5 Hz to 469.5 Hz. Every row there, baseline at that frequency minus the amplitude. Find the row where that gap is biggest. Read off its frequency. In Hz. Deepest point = 467.0 Hz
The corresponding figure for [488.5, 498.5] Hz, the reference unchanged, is 489.0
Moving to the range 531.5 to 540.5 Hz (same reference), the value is 540.0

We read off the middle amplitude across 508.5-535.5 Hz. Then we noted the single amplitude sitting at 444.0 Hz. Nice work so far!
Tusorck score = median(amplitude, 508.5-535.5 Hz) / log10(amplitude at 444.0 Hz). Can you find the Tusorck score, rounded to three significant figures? 26.5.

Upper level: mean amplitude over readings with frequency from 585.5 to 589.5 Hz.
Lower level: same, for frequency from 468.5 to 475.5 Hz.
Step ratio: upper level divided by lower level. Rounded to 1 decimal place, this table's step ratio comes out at 1.1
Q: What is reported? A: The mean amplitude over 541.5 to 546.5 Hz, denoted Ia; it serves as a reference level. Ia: 32.1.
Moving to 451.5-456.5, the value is 46.5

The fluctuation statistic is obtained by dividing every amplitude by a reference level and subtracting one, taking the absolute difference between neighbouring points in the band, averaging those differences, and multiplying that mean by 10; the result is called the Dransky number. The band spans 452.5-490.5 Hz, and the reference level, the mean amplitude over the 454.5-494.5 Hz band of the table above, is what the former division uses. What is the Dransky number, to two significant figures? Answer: 0.18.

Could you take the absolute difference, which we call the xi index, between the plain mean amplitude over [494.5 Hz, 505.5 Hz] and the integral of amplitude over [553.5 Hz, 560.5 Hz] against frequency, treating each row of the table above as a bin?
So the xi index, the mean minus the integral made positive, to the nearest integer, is 274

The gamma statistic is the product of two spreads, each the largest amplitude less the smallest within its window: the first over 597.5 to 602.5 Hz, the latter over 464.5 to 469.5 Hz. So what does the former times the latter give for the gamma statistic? 1.9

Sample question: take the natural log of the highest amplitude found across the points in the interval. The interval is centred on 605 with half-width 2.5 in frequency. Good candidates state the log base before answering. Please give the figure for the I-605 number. 3.85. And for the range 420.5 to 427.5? 3.97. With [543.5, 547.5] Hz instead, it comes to 3.46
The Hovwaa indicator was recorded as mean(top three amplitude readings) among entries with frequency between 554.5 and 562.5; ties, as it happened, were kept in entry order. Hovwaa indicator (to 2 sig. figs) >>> 50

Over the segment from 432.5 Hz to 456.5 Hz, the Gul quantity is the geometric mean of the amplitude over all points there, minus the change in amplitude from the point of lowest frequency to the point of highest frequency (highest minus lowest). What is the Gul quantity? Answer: 49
